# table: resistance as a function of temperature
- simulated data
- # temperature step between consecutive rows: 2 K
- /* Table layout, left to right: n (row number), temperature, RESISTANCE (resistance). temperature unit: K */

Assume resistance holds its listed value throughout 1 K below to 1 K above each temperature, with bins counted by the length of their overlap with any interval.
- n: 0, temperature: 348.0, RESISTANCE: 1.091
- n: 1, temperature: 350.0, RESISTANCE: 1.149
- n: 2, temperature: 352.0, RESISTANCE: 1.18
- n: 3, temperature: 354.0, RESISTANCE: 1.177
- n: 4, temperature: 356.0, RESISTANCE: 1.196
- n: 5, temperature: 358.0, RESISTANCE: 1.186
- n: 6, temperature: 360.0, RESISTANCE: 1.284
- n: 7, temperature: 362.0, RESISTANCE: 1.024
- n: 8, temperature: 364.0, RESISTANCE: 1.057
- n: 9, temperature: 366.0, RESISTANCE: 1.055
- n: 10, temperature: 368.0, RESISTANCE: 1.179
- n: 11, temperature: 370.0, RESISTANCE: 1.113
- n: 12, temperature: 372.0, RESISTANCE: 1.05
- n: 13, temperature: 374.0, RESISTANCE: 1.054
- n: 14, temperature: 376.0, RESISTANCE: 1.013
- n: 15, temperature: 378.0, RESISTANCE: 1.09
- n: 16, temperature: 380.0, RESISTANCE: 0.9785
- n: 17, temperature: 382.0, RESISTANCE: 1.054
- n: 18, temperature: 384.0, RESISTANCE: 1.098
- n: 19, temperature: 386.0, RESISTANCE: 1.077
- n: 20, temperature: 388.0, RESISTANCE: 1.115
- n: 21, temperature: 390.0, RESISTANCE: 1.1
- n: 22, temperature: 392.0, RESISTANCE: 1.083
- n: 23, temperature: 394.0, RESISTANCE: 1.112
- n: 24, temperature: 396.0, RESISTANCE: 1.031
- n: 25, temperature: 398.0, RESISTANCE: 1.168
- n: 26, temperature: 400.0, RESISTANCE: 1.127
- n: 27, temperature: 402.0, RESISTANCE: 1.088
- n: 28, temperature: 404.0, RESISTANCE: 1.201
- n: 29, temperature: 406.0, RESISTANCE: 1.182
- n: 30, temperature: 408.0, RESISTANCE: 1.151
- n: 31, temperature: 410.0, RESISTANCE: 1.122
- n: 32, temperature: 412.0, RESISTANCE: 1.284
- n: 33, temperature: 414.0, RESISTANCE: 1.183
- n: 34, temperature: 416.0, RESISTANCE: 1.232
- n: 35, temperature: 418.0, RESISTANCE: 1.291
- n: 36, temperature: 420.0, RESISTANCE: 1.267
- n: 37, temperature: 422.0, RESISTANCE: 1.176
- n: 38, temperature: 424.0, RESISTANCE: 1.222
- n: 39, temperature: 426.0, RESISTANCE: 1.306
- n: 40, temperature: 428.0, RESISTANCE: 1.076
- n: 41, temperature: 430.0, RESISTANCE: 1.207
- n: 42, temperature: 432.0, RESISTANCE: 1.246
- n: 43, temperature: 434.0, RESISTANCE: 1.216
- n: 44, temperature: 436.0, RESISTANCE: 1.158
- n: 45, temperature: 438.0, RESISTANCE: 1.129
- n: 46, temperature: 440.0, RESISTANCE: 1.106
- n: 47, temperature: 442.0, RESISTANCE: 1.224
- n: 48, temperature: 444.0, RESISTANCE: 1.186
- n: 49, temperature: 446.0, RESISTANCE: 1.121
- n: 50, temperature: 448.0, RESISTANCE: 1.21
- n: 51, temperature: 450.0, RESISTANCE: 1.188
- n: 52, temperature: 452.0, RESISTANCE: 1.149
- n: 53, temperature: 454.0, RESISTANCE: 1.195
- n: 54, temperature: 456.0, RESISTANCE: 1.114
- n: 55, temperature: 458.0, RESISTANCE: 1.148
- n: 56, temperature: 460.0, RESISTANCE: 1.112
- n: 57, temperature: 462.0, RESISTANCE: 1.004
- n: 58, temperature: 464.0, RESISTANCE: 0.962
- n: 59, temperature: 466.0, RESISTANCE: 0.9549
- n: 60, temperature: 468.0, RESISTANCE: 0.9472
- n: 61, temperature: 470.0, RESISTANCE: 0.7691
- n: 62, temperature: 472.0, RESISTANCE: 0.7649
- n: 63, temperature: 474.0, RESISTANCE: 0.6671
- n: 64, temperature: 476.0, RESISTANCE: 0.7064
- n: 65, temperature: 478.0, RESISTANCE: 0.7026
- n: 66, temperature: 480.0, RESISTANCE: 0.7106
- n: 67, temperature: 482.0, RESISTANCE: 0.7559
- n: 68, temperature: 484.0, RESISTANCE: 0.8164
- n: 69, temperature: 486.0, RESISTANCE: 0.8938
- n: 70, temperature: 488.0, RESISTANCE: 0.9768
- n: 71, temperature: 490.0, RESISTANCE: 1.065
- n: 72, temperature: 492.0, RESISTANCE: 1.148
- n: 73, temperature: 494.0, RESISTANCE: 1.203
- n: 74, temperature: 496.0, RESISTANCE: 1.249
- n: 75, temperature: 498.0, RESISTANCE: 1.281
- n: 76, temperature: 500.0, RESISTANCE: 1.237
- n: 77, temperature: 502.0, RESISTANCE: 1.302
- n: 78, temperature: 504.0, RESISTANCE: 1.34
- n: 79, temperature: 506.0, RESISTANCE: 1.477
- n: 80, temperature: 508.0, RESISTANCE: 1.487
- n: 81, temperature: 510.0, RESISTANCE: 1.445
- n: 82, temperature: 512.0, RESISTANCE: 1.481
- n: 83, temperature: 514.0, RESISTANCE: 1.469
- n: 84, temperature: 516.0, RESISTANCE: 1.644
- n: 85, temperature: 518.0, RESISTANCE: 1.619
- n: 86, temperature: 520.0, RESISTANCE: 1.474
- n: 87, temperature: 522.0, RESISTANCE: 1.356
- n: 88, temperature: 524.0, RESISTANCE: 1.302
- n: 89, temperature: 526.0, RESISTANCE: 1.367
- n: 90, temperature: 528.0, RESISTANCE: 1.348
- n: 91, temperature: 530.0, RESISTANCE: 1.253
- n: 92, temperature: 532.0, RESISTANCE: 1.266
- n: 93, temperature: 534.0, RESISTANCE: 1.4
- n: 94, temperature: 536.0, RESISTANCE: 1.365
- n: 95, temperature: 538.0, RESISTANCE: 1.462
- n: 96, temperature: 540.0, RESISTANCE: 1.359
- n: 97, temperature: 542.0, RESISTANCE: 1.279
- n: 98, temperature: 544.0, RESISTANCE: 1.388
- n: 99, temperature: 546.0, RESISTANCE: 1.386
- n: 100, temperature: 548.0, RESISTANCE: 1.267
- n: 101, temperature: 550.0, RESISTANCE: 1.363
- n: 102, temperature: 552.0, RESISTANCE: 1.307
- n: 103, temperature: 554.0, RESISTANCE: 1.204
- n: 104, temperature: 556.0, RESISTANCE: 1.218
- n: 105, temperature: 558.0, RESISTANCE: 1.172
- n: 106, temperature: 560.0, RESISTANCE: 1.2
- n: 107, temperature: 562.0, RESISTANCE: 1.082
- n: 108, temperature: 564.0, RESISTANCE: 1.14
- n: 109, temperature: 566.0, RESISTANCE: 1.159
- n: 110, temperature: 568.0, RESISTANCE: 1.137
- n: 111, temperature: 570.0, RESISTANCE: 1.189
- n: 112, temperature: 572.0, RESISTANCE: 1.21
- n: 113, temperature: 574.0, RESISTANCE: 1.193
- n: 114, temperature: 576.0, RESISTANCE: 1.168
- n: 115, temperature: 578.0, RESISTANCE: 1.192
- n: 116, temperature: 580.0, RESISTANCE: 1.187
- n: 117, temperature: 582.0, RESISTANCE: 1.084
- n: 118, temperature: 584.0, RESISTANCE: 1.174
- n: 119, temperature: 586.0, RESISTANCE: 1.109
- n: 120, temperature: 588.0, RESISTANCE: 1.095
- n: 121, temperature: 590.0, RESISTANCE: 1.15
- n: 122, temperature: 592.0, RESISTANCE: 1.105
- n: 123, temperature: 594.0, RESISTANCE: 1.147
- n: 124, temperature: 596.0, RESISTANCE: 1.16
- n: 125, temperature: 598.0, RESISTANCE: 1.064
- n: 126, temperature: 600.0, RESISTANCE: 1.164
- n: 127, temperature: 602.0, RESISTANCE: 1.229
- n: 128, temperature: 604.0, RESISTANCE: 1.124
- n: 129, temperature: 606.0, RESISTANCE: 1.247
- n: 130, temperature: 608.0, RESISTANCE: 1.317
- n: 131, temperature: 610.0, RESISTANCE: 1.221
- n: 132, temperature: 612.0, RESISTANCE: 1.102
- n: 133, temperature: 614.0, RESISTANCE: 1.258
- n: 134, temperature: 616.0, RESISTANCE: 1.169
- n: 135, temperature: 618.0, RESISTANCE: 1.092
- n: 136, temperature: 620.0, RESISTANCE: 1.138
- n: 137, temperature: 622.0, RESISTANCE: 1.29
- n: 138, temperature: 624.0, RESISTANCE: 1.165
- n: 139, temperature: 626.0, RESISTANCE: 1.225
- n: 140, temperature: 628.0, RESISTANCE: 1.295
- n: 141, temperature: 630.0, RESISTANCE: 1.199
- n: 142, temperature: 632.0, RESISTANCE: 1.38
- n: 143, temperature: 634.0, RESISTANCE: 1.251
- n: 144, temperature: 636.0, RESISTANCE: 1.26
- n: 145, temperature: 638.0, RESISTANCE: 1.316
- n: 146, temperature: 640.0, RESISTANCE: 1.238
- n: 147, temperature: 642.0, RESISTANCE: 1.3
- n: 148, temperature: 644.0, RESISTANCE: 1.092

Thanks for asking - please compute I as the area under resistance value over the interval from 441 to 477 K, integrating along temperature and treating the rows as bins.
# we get 36.8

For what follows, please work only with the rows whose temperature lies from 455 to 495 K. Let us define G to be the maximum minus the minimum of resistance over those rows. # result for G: 0.54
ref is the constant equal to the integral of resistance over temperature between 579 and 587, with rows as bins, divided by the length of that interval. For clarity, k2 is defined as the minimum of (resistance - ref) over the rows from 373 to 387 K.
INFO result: -0.16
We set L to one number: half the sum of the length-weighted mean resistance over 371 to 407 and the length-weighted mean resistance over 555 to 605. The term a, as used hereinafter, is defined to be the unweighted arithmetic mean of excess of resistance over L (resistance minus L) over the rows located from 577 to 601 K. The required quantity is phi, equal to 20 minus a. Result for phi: 20.0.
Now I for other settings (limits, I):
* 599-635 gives 43.7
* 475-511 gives 39.6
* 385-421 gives 41.6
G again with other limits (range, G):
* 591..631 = 0.25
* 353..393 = 0.31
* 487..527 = 0.67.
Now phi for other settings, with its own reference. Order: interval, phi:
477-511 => 20.0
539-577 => 19.9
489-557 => 19.8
